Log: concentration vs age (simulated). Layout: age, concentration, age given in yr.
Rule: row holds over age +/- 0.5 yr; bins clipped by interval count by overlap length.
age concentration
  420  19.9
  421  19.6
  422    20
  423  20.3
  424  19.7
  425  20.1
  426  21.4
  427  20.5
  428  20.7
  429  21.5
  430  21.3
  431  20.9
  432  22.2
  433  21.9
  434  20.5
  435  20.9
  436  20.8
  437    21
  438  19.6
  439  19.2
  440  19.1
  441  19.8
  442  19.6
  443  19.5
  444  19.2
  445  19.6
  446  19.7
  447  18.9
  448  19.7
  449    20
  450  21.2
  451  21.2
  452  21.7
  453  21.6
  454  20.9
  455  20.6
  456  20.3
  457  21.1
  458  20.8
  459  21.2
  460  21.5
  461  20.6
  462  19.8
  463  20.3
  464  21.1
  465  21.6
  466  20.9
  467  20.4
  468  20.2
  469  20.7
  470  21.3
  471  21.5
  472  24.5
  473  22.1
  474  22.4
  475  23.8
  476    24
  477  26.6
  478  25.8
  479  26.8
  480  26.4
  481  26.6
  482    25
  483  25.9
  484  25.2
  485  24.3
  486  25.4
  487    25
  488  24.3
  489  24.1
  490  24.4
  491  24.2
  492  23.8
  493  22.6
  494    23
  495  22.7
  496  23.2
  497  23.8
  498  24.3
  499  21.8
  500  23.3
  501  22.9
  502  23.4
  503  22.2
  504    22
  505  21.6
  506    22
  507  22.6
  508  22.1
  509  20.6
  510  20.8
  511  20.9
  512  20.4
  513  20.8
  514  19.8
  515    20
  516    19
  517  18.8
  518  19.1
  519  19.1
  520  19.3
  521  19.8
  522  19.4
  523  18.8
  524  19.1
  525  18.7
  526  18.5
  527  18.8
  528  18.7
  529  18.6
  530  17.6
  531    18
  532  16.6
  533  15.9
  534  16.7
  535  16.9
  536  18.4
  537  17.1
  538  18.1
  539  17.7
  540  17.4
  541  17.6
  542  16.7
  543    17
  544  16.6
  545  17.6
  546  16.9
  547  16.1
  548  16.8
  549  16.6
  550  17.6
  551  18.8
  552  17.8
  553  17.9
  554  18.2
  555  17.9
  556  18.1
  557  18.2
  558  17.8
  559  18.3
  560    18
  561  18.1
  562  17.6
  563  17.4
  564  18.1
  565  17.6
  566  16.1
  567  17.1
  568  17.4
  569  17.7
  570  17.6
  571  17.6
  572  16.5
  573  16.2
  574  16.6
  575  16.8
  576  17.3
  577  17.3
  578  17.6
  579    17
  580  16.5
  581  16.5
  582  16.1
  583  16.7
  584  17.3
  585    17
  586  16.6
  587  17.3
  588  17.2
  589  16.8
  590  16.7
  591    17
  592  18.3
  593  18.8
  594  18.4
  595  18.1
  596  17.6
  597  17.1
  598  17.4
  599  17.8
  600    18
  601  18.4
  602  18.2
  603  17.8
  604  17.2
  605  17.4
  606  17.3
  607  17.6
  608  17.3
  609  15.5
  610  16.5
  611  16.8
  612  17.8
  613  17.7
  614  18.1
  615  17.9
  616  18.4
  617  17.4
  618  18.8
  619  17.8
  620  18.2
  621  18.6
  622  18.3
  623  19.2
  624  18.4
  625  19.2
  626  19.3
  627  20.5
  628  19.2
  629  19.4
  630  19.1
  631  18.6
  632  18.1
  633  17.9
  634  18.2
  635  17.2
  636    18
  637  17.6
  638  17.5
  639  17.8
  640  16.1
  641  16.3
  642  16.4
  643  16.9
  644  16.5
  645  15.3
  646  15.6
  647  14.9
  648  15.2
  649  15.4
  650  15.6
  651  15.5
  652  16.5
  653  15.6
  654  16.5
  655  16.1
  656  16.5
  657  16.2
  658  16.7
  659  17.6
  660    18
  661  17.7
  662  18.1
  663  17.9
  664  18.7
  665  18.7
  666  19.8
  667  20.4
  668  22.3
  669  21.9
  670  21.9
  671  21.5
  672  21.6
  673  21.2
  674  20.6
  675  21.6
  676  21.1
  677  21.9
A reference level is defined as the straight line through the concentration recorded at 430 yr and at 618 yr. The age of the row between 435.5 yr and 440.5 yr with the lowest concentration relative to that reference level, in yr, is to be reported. 440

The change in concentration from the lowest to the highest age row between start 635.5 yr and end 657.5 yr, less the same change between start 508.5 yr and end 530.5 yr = 1.2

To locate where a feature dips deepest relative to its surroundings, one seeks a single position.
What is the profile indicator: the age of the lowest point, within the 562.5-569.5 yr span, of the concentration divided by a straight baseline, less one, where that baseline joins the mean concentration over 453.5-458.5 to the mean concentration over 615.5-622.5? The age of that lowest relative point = 566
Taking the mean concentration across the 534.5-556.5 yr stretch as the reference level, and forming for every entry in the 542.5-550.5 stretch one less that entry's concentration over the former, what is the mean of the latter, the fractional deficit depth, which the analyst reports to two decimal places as 0.03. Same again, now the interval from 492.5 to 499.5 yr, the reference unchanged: -0.32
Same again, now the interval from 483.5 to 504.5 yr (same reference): -0.35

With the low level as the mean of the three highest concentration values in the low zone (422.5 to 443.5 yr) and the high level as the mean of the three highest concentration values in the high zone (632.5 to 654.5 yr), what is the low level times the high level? 394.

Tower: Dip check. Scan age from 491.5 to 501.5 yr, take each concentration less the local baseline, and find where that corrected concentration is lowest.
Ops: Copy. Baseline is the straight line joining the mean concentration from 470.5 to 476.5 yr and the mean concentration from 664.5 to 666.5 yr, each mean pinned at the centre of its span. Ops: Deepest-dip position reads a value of 499 yr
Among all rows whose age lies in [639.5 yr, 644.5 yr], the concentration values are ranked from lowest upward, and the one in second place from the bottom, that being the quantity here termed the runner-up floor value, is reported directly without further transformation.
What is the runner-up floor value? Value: 16.3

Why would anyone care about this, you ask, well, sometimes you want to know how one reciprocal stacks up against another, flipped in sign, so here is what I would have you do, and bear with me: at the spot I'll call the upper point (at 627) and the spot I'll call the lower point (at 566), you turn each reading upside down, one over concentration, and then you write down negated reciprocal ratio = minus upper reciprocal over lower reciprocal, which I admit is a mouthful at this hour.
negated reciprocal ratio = -0.8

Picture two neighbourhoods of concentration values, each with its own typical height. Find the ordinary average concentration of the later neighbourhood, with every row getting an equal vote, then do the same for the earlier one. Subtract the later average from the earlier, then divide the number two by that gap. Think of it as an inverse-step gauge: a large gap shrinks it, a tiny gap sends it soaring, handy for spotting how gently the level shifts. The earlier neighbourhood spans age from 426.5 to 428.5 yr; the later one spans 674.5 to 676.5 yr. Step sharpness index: -2.7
